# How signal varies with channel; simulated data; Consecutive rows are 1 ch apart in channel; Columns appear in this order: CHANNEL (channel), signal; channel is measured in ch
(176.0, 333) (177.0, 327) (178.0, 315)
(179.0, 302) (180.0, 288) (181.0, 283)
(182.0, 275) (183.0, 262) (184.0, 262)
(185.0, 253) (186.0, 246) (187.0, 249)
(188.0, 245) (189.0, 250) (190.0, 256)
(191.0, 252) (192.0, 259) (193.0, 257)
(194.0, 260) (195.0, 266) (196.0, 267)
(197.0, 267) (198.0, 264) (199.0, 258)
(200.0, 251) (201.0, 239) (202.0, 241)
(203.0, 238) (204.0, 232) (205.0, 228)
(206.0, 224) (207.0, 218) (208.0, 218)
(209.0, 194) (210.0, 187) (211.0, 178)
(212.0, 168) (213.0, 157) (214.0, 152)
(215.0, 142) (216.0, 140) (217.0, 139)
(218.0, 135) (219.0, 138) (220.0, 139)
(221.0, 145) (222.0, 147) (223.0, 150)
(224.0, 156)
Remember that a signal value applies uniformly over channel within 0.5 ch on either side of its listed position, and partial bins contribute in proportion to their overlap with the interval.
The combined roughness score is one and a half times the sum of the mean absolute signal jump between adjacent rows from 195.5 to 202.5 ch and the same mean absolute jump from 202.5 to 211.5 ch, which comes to 19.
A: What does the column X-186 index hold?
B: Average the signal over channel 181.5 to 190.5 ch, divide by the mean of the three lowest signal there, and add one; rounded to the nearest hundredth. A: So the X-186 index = 2.04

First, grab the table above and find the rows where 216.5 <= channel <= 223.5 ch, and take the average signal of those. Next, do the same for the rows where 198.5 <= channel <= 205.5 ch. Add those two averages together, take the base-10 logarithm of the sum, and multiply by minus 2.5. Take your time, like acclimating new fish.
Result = -6.46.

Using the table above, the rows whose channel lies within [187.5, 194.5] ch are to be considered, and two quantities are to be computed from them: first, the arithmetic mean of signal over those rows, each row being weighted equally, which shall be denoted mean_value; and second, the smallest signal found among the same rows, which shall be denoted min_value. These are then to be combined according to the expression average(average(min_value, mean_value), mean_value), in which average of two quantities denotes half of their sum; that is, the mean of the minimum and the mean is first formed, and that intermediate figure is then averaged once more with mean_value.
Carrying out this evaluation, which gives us 252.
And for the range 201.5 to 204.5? 236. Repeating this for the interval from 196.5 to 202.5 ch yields 250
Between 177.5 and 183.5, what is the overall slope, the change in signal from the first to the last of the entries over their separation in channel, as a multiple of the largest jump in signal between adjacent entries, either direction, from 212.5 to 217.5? -1.1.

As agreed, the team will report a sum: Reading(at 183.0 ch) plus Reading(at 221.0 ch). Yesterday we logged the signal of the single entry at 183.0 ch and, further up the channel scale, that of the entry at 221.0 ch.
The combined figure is 407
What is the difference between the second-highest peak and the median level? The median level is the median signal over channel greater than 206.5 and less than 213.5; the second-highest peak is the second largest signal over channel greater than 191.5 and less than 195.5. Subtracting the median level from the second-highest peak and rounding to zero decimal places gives 73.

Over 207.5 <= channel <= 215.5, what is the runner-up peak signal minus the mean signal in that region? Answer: 19.5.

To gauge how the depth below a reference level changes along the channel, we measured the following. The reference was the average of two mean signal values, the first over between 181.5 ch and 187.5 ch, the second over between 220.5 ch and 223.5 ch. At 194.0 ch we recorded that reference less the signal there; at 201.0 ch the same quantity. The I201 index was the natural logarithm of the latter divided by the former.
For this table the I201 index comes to -0.5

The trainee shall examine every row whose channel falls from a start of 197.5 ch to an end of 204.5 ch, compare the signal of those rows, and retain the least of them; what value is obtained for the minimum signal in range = 232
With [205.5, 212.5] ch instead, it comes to 168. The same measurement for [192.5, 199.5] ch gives 257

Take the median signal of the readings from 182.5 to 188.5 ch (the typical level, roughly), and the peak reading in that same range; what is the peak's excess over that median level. 11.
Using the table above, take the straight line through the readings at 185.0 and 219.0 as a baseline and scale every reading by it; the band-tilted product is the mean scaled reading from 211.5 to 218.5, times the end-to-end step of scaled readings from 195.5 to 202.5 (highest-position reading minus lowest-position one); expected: 0.00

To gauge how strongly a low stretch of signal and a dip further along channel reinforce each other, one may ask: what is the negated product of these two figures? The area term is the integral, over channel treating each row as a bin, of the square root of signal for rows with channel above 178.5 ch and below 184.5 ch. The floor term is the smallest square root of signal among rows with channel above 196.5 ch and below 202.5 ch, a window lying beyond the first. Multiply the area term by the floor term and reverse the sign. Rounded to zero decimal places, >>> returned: -1548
